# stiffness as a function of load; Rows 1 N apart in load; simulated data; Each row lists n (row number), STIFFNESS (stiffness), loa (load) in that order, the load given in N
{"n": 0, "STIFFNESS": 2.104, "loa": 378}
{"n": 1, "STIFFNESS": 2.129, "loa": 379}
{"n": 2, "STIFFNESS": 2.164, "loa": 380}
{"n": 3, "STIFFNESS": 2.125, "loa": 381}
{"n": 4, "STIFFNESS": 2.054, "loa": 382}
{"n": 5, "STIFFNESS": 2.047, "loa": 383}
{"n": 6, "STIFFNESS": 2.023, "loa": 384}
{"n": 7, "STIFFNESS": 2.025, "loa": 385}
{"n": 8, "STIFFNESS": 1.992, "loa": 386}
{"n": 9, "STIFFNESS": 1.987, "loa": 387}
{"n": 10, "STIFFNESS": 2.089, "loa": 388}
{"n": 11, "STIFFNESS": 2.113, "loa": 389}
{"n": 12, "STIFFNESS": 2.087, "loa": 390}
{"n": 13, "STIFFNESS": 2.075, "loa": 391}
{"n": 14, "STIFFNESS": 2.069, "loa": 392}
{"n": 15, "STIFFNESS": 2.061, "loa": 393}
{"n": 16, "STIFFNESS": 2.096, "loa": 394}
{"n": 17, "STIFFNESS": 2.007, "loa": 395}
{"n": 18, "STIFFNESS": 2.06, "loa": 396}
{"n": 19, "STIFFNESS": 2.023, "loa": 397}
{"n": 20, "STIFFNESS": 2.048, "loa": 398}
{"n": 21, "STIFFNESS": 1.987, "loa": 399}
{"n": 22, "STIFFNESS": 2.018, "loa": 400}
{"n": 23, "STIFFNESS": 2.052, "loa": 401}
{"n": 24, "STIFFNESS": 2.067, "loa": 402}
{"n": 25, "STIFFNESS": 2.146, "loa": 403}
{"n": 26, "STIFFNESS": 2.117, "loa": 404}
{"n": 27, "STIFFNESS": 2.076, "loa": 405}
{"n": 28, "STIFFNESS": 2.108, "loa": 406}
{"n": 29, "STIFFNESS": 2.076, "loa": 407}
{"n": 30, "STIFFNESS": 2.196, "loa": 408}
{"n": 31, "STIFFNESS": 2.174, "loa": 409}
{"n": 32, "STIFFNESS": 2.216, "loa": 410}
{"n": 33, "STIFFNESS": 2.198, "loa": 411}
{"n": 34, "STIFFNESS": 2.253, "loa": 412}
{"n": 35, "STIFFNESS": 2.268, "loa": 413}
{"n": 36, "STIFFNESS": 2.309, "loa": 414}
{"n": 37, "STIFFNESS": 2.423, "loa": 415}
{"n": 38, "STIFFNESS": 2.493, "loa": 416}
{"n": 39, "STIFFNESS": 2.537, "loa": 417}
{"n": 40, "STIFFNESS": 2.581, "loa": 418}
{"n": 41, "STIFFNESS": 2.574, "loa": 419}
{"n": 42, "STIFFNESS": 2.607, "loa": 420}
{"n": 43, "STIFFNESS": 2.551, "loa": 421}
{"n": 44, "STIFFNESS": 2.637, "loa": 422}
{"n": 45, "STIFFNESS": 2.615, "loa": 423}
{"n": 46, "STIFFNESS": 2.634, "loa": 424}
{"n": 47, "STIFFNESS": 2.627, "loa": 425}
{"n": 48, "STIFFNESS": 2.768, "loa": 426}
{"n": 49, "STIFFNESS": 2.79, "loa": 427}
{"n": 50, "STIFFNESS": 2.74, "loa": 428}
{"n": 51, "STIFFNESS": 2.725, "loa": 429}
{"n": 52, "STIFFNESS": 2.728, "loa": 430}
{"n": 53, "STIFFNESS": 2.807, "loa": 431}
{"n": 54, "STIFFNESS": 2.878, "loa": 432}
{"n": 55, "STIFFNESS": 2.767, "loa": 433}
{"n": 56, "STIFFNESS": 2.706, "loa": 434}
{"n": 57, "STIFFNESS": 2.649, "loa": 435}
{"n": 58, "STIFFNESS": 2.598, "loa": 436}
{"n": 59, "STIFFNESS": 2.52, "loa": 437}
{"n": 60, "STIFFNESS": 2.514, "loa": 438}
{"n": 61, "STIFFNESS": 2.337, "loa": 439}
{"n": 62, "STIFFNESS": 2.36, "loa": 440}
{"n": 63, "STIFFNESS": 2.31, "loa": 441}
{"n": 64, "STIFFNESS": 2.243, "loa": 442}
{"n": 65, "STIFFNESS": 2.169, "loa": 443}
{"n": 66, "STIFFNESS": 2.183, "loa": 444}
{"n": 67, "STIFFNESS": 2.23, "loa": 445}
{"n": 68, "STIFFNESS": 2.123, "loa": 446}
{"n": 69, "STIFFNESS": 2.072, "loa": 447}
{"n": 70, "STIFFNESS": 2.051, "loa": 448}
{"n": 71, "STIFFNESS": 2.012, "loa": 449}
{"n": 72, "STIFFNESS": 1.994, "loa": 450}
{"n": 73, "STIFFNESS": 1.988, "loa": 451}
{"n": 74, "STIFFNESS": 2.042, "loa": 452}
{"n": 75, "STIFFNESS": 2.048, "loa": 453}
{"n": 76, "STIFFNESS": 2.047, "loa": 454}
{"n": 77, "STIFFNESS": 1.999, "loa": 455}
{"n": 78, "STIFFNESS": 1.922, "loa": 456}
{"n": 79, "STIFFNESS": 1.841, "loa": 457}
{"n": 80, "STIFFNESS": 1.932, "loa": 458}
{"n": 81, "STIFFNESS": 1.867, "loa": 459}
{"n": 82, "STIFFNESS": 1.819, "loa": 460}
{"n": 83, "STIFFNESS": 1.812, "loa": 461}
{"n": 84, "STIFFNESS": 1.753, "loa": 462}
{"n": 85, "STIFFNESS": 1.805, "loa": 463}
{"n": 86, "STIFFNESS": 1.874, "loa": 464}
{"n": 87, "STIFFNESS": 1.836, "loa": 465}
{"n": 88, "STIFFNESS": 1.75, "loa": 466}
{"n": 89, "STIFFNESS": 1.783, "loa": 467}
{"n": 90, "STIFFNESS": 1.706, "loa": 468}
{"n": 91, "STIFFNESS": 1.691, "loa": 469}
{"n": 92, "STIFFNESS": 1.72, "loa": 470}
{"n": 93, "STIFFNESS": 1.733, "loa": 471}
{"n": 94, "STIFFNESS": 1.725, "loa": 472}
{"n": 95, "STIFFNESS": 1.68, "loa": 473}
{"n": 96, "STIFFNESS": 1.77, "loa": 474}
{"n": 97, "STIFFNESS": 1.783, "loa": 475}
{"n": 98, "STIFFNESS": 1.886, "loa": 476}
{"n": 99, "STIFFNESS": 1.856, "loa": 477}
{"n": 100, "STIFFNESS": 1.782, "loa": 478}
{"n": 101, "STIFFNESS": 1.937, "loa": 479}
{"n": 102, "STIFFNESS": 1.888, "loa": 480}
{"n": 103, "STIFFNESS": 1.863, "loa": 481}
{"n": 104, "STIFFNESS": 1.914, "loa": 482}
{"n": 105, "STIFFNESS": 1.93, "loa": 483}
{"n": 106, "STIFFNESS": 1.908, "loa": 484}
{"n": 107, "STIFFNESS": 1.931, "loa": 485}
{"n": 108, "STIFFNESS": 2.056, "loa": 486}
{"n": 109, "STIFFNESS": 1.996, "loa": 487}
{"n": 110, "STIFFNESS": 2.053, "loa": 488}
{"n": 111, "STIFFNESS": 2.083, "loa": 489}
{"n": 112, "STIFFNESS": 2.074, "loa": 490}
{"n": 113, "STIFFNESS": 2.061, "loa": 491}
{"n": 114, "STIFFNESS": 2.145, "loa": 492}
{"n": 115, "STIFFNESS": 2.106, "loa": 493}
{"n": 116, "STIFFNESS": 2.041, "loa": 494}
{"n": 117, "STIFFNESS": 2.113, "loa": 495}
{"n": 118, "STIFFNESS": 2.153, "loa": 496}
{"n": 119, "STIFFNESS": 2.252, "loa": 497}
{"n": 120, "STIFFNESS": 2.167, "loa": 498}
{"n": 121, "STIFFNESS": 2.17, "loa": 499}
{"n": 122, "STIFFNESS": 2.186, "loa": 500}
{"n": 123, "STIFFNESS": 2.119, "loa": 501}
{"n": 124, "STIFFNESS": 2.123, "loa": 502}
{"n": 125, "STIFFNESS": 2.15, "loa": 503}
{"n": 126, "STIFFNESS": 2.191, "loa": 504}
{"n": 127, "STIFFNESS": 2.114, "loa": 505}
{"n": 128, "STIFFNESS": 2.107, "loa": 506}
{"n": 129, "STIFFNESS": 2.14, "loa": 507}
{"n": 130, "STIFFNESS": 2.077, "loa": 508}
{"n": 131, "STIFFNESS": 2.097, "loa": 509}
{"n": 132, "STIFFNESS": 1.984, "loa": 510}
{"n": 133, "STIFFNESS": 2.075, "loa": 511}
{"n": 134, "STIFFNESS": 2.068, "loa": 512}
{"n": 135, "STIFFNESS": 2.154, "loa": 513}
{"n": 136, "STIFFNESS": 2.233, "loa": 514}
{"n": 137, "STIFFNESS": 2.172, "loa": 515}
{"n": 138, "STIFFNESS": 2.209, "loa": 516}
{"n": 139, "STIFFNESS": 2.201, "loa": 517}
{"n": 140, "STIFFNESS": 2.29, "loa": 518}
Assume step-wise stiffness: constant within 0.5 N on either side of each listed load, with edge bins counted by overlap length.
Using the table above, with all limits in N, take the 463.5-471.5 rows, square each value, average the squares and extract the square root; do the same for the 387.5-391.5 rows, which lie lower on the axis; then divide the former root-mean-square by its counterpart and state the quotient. 0.84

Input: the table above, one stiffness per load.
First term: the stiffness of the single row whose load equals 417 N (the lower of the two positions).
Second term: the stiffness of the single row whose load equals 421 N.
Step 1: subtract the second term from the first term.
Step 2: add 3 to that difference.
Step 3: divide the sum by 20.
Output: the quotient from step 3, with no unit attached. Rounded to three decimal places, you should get 0.149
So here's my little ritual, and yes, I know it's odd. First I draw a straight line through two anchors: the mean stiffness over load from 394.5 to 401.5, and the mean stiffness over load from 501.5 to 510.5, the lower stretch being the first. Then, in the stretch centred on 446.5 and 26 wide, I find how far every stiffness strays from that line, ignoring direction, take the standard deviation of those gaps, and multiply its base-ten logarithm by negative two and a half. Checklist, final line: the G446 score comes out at 1.8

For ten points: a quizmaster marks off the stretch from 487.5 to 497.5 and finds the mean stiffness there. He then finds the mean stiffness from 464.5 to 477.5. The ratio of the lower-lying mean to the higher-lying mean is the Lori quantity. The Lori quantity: 0.84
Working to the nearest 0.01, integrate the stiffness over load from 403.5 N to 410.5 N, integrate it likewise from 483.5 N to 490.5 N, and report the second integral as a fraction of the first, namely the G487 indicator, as 0.94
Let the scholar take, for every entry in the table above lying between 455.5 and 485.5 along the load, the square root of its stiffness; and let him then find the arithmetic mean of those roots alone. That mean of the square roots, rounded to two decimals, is 1.35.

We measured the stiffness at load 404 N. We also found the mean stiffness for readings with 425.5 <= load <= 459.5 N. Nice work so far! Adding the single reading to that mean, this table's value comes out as 4.44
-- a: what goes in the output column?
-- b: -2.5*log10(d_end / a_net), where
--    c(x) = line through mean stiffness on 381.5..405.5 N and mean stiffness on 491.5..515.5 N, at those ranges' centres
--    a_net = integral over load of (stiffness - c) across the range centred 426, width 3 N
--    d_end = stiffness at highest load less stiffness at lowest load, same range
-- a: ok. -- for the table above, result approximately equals 2.7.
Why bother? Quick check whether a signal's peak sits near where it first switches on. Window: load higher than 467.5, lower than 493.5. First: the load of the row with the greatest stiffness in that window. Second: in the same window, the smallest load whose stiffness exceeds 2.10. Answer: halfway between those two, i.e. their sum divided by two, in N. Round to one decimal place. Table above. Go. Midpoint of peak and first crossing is 492.0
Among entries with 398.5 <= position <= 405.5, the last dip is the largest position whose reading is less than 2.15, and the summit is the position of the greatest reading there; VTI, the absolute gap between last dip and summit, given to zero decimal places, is 2 N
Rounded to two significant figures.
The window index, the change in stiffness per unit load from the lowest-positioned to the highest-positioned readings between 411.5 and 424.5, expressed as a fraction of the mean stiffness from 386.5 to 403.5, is 0.015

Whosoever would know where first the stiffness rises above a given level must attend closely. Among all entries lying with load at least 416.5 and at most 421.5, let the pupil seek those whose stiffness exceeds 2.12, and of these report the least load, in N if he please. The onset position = 417 N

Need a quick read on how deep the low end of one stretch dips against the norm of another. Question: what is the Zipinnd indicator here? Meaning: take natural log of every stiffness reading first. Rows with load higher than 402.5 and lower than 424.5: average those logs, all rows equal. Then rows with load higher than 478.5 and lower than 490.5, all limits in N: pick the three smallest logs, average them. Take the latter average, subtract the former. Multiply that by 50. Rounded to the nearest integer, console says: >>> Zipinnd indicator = -11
